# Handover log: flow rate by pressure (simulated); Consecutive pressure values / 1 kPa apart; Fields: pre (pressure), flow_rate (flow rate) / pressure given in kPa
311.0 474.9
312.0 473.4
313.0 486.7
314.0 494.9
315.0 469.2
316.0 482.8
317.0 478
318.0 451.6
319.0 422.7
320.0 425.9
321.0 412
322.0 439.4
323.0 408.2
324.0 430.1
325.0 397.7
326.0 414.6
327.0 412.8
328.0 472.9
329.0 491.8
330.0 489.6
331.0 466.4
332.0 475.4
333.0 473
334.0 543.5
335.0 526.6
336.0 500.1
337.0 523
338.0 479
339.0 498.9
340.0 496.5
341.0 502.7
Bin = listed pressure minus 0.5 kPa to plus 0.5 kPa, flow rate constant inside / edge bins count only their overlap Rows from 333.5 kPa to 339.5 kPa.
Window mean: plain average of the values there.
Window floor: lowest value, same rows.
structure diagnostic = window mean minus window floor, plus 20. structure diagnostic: 53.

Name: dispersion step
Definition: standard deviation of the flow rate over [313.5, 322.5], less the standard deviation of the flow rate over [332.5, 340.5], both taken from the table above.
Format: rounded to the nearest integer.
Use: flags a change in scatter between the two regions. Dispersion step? 5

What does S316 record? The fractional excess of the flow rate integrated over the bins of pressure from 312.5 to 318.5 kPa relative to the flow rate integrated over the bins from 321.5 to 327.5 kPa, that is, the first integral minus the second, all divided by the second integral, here 0.14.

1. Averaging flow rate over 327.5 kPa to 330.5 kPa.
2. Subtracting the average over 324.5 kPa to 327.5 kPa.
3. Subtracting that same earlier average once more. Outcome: -332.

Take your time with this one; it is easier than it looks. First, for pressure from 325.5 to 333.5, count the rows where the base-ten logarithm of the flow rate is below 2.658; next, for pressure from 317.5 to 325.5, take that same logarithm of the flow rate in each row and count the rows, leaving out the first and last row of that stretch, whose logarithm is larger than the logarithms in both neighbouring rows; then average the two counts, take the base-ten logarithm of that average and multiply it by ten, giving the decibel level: 4.0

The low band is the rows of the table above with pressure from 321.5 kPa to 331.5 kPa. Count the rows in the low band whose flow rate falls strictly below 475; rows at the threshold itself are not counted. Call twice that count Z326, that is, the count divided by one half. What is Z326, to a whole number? 16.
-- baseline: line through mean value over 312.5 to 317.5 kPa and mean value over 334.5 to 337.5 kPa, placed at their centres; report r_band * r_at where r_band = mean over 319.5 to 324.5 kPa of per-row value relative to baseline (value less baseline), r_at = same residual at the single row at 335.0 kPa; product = -824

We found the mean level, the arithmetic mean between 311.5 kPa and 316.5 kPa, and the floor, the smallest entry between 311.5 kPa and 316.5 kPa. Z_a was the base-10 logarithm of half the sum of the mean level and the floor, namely 2.68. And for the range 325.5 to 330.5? 2.64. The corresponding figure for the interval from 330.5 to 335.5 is 2.68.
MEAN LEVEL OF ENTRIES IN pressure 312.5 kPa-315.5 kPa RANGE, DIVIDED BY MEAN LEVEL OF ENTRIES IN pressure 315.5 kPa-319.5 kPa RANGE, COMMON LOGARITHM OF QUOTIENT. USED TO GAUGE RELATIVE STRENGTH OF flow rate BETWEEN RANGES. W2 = 0.023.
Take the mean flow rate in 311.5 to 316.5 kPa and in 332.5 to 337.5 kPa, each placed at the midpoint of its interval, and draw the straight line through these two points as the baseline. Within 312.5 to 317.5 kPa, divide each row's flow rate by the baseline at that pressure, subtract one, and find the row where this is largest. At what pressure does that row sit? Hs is 314.0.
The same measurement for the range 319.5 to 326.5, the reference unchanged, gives 322.0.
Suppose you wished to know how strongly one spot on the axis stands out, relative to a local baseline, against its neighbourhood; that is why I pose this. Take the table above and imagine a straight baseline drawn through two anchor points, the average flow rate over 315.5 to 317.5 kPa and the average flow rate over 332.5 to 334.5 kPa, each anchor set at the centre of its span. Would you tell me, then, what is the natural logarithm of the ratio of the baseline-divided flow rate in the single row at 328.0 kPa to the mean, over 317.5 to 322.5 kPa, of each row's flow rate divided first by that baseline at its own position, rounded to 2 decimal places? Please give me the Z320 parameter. 0.07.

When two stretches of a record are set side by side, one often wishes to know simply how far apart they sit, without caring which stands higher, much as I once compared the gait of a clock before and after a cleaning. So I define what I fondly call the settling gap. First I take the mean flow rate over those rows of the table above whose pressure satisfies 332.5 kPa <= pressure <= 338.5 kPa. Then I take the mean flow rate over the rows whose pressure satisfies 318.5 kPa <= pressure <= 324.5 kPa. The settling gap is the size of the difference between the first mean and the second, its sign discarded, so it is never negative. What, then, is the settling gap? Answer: 84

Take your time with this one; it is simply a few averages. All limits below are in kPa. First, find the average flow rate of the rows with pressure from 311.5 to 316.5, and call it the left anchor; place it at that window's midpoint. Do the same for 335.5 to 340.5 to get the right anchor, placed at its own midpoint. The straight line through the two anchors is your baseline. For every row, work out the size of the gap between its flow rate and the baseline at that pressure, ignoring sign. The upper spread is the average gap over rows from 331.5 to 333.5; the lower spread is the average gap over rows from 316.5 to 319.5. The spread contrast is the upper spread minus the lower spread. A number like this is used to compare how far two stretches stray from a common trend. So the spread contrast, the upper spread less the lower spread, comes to -12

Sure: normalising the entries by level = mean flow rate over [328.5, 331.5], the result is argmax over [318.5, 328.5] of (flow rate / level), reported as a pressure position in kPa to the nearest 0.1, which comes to 328.0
